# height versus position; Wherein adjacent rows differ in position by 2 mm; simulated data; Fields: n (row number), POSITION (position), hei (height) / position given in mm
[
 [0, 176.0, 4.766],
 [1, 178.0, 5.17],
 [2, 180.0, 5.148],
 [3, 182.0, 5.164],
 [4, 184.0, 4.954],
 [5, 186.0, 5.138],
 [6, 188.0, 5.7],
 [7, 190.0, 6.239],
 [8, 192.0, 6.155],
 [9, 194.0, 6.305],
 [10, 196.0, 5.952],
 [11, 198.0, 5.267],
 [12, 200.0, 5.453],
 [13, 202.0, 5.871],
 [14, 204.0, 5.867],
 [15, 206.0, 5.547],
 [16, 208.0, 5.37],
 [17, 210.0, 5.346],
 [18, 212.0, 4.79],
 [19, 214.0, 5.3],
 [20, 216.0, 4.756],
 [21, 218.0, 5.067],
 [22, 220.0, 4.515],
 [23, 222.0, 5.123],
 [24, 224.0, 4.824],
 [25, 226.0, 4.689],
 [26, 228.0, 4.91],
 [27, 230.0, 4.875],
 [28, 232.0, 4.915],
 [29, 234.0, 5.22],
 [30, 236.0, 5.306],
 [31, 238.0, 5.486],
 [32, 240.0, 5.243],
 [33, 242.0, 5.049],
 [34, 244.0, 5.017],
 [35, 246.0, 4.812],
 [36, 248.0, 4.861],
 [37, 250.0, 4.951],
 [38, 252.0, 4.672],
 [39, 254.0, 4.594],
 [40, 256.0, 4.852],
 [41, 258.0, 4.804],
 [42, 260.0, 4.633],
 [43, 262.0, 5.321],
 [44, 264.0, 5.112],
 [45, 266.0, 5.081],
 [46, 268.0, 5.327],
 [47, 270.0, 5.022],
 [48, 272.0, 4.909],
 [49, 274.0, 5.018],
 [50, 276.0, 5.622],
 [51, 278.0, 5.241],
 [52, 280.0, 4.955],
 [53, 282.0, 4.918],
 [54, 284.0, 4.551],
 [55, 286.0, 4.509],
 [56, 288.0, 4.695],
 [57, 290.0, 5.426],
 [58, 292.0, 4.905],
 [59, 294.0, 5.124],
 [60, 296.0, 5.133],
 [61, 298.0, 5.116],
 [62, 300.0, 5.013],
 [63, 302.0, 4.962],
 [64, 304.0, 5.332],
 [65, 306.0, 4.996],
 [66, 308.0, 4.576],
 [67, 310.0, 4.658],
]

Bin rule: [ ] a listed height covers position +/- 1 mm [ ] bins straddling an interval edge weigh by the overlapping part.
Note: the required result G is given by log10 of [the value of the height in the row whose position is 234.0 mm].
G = 0.72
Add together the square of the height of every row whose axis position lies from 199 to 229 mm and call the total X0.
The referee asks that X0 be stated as 402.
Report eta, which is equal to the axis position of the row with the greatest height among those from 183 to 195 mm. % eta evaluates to 194.0 mm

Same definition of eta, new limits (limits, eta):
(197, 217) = 202.0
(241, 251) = 242.0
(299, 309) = 304.0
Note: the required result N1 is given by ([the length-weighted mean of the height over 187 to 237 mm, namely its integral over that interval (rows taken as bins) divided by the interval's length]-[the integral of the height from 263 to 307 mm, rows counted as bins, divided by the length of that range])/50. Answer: 0.006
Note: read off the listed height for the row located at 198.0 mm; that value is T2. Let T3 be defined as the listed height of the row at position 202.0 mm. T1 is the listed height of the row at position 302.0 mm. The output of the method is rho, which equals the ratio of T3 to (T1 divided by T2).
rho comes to 6.2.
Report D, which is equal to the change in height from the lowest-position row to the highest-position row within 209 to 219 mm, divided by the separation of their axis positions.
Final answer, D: -0.03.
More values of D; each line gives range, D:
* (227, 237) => 0.05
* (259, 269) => 0.09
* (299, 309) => -0.05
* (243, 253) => -0.04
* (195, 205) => -0.01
